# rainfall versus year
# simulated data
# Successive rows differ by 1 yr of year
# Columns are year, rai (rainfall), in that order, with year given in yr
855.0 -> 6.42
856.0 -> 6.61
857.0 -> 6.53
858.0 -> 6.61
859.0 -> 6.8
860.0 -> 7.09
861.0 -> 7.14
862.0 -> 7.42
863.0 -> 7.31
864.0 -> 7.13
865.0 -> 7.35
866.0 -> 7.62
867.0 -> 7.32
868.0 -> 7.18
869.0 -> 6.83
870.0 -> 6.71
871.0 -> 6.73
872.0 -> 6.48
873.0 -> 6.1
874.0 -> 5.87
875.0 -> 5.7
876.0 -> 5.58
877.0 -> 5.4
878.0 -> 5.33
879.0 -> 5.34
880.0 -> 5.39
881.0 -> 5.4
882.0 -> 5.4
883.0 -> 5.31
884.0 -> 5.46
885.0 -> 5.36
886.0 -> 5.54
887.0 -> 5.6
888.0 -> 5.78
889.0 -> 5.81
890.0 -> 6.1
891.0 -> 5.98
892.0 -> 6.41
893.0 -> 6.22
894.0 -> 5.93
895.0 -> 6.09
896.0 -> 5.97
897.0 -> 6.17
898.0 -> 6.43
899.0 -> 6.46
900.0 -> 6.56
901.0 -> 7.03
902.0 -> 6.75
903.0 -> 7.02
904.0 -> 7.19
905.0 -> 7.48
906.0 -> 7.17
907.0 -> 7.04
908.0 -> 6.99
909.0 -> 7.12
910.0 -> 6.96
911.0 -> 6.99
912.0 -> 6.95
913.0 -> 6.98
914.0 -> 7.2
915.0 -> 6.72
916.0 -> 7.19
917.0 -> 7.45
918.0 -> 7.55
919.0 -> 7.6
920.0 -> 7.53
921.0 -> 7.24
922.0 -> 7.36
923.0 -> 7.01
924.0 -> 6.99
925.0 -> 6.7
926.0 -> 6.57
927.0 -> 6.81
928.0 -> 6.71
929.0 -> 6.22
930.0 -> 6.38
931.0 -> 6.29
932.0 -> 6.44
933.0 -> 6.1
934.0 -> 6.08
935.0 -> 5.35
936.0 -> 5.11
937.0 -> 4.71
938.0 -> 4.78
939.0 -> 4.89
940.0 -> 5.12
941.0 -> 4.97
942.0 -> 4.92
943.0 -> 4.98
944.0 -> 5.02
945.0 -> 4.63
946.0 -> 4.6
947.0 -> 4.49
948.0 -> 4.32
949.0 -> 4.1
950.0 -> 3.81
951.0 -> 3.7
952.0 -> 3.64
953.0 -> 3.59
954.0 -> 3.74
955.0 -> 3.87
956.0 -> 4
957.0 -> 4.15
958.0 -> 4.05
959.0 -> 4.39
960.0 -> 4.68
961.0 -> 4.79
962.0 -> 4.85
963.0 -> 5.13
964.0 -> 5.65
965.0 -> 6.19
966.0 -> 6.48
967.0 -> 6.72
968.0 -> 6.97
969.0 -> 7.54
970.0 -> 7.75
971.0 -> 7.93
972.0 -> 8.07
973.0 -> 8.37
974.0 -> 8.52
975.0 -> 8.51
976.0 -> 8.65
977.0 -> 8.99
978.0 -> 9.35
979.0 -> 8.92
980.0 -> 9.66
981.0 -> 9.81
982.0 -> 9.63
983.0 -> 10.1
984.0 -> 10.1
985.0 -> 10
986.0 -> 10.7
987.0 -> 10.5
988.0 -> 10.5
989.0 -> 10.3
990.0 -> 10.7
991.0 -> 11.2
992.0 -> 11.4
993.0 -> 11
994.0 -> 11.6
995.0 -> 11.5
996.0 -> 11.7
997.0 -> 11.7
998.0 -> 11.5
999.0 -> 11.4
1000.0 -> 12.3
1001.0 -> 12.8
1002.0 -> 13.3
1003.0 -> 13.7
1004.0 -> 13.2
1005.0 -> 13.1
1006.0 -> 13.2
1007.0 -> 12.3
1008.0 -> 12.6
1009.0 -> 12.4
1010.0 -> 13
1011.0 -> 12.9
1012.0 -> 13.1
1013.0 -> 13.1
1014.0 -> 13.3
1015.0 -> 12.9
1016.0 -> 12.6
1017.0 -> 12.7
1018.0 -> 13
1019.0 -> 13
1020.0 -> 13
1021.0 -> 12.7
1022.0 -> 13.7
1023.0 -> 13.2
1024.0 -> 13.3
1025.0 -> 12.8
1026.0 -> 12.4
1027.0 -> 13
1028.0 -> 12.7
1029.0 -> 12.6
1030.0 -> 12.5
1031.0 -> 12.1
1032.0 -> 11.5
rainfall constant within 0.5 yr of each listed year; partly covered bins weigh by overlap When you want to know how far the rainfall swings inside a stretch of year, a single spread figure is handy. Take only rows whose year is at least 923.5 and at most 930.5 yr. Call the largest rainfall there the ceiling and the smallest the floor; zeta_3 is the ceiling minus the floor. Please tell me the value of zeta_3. 0.77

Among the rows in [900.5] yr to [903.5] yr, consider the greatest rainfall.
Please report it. 7.03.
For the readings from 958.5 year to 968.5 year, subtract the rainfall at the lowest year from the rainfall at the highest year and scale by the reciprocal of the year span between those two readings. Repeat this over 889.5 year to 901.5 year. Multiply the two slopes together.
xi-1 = 0.024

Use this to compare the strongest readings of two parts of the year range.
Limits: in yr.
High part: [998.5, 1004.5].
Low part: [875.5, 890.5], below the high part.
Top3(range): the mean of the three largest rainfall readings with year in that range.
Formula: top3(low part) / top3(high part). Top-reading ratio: 0.44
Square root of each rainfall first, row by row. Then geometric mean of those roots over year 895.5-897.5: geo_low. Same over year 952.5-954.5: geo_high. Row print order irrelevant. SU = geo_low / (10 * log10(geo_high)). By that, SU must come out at 0.87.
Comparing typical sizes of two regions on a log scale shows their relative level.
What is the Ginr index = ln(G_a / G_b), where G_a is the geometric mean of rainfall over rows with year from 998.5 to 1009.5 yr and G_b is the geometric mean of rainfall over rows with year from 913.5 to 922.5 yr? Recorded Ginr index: 0.6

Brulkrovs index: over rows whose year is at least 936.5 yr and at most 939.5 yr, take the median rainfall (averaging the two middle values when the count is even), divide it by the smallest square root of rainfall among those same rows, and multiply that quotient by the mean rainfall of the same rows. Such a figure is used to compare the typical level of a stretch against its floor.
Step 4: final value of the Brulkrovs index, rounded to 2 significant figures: 11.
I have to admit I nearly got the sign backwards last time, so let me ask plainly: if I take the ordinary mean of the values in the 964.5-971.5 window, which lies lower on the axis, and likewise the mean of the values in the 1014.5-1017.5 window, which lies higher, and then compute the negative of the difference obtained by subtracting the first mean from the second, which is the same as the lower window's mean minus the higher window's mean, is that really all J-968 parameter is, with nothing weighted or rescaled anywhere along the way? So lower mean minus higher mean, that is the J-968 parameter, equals -5.7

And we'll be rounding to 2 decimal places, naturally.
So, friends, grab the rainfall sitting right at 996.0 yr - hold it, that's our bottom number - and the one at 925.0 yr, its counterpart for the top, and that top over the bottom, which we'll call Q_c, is 0.57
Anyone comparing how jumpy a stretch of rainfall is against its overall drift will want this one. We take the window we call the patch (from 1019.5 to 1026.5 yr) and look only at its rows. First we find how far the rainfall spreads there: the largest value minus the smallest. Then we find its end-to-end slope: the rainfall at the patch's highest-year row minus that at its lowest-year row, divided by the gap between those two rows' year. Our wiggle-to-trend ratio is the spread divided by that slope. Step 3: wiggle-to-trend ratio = -13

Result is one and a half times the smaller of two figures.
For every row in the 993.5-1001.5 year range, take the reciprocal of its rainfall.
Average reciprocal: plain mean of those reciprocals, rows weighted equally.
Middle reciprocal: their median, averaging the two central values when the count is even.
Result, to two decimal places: 0.13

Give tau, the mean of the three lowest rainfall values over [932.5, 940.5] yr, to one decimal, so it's 4.8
